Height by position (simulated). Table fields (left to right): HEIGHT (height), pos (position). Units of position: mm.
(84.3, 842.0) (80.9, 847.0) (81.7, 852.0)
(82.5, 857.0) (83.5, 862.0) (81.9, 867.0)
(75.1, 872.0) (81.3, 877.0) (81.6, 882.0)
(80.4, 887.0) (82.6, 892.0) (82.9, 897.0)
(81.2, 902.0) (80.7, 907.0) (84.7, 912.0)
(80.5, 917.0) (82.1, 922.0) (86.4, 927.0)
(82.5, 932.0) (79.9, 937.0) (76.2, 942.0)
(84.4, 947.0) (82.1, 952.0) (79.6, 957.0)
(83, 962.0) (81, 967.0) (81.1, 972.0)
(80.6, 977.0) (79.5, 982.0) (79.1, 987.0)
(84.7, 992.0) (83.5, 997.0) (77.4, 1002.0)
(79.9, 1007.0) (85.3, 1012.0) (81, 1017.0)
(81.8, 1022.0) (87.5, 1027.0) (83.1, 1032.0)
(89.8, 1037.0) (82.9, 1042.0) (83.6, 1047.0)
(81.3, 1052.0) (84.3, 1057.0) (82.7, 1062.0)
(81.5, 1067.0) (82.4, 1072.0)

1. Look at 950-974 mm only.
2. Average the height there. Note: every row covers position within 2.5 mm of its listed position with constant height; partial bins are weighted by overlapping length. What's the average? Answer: 81.4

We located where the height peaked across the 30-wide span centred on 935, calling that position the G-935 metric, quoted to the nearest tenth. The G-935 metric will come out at 927.0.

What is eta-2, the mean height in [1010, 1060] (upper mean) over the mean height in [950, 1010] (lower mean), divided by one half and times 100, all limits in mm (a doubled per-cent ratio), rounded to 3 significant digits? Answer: 208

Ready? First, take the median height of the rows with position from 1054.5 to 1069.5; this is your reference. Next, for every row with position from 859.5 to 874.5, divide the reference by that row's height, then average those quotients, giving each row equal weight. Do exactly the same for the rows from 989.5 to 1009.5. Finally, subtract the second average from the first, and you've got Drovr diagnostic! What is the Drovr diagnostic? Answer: 0.016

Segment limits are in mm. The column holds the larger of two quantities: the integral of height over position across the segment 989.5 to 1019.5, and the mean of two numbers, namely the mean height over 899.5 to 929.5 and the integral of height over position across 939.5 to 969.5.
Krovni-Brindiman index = 2459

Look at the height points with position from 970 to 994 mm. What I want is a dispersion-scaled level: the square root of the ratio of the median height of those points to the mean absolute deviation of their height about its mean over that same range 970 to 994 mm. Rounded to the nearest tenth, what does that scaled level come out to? 7.3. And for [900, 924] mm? 8.1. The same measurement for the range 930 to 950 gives 5.5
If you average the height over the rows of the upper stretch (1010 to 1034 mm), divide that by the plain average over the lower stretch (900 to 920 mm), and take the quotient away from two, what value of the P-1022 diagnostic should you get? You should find 0.98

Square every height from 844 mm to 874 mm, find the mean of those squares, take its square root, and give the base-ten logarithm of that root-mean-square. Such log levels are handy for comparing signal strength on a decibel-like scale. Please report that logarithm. 1.91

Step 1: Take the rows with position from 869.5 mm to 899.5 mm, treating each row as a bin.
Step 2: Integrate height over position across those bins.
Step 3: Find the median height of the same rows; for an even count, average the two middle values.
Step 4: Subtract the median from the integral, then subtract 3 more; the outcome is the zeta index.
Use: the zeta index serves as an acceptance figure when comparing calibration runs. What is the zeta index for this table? 2335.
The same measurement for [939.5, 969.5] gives 2347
